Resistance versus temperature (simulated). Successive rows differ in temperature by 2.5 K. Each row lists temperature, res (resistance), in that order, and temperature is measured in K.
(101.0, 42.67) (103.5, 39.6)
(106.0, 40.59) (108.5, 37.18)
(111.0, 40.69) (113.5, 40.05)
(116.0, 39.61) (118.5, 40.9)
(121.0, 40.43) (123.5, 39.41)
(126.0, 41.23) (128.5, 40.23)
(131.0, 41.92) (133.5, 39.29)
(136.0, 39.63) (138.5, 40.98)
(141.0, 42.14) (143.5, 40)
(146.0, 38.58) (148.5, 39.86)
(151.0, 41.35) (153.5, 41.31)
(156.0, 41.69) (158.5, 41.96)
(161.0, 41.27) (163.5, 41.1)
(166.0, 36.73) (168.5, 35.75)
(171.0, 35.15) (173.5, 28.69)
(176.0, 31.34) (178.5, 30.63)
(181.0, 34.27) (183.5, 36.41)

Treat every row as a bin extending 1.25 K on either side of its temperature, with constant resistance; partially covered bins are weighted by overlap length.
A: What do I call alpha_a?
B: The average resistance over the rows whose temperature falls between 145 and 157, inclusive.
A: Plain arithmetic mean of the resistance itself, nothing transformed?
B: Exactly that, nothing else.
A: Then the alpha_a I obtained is 40.6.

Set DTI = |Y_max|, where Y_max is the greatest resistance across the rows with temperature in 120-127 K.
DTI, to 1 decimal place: 41.2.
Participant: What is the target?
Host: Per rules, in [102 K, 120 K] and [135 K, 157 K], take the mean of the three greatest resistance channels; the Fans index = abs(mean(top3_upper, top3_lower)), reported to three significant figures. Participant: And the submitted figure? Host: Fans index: 41.2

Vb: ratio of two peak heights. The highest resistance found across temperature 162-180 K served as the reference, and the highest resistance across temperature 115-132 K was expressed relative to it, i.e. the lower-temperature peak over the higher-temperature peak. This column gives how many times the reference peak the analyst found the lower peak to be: 1.02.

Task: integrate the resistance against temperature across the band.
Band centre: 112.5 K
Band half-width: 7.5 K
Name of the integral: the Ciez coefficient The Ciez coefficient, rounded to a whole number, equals 598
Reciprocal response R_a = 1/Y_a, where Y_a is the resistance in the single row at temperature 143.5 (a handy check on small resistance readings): 0.0250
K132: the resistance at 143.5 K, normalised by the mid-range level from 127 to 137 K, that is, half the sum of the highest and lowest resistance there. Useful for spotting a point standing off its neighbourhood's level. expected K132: 0.99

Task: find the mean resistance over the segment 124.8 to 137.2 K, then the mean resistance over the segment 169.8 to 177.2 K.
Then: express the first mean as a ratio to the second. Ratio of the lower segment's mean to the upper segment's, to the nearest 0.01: 1.28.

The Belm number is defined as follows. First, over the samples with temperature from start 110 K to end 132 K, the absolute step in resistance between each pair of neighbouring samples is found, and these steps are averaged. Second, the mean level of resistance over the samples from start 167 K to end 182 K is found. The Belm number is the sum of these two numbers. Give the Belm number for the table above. 33.7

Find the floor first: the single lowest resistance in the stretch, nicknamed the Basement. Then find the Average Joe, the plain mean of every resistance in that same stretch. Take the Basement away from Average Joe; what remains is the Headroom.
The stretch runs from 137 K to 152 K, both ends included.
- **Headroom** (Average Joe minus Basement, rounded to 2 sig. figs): 1.9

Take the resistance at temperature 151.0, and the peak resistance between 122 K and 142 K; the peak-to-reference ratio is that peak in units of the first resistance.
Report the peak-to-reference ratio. 1.02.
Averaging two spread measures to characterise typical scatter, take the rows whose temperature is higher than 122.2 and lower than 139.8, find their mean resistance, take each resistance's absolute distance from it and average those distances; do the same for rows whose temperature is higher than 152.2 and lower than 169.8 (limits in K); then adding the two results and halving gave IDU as 1.5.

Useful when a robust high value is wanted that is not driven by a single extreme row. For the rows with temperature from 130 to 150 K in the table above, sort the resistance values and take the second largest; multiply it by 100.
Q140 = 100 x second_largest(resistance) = 4192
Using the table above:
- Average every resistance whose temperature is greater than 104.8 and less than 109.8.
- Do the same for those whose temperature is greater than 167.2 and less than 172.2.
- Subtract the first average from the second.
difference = -3.4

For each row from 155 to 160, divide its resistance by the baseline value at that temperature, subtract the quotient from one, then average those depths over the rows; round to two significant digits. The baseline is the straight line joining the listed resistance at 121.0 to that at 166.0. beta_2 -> -0.12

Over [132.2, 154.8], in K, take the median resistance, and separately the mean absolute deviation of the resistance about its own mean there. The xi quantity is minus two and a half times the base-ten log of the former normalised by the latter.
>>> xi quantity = -4.0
